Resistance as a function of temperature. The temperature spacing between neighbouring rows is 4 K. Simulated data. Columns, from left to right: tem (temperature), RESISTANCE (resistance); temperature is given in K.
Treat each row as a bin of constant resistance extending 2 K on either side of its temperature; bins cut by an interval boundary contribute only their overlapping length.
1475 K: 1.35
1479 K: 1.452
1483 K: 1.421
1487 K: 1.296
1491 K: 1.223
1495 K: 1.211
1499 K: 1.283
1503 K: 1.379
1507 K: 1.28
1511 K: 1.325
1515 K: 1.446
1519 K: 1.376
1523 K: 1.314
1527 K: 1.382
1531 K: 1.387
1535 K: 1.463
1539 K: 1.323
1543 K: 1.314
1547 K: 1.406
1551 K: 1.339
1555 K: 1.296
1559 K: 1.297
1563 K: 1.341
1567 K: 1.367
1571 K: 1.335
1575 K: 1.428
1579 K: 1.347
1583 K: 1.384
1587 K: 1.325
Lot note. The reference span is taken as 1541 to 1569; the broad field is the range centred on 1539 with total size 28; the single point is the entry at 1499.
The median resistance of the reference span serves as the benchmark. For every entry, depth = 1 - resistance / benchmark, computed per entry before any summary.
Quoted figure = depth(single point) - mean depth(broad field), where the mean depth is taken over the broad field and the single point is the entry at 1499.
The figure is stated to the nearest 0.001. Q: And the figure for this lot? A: 0.068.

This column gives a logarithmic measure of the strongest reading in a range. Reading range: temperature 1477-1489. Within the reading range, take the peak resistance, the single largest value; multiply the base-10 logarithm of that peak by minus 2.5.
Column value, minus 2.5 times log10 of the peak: -0.405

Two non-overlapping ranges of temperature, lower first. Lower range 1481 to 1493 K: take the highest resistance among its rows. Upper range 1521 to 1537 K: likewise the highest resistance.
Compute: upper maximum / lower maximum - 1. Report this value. 0.03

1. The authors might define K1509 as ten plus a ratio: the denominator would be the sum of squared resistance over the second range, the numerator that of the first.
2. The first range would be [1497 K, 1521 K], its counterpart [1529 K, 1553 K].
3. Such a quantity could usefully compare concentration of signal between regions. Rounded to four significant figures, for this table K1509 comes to 10.97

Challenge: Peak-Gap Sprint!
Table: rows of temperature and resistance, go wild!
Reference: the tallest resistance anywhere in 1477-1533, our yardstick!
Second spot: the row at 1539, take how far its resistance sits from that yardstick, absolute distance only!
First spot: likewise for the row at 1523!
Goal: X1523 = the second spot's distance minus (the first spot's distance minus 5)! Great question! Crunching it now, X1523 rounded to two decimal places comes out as 4.99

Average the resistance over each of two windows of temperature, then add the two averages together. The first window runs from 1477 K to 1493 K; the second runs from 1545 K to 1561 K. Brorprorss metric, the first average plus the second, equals 2.68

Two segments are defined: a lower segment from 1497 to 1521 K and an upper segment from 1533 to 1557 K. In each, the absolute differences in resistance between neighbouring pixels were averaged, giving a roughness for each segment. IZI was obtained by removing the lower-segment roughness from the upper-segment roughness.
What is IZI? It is -0.016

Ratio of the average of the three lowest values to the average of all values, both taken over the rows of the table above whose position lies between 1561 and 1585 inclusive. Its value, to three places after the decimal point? 0.981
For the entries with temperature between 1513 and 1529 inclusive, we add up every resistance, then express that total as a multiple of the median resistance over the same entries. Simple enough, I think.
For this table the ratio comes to 4.001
